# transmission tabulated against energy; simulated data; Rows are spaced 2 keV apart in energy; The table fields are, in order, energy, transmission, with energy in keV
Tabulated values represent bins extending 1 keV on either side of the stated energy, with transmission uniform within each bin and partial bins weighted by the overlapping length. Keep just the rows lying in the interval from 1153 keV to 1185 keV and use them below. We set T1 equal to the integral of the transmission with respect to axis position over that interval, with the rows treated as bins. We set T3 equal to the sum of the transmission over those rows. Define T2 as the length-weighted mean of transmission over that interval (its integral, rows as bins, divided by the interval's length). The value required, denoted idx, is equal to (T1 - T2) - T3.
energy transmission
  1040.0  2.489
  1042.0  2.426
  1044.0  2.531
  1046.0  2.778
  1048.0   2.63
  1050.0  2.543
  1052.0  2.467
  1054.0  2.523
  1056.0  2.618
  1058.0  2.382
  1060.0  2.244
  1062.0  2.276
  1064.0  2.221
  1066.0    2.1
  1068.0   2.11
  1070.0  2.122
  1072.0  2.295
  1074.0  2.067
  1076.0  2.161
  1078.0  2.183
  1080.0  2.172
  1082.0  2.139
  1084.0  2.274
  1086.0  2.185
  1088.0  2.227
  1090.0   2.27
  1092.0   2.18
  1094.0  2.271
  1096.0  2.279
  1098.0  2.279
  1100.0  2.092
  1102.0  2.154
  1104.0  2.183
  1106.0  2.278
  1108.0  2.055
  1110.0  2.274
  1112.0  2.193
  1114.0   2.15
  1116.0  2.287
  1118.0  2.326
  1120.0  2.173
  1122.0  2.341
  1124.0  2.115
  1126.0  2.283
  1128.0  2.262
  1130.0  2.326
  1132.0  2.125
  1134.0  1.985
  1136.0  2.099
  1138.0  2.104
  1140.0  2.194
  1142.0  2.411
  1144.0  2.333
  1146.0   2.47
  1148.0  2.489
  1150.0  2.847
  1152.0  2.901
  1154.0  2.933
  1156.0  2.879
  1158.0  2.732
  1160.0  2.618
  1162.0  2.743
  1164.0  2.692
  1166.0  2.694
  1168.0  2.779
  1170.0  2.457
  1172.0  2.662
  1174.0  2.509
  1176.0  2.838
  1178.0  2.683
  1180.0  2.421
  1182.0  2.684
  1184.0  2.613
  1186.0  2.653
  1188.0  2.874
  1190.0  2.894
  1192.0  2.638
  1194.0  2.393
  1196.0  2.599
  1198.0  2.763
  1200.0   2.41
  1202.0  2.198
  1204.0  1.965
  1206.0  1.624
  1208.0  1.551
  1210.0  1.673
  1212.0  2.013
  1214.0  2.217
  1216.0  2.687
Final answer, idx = 40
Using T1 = 86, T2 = 2.68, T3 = 43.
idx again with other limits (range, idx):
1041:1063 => 25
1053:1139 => 93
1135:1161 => 30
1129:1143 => 13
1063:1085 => 22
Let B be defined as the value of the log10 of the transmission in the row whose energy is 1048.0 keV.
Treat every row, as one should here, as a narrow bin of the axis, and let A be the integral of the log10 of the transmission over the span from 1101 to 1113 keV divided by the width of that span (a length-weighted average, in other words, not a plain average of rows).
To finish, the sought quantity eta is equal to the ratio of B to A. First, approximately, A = 0.340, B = 0.42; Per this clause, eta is 1.23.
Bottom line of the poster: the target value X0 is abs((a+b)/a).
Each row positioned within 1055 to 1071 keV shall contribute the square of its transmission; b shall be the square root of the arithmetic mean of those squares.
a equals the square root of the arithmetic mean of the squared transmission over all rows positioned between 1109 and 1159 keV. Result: 1.95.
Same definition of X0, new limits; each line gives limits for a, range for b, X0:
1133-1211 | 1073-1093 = 1.87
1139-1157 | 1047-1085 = 1.88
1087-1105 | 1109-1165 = 2.09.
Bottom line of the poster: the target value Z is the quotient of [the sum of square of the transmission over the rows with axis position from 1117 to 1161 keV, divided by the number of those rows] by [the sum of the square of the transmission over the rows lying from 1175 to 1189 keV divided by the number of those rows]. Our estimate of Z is 0.8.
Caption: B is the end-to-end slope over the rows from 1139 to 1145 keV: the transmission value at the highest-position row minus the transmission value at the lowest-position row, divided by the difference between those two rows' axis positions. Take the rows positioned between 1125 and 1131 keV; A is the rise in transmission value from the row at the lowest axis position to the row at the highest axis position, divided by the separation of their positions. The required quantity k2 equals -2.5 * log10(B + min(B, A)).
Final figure 3.35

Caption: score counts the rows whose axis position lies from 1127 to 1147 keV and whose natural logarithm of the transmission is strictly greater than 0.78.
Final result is 6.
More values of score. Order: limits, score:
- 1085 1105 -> 7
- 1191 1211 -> 6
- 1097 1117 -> 6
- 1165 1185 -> 10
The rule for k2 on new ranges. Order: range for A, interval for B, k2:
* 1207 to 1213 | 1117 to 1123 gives 5.31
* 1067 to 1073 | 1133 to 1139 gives 3.06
